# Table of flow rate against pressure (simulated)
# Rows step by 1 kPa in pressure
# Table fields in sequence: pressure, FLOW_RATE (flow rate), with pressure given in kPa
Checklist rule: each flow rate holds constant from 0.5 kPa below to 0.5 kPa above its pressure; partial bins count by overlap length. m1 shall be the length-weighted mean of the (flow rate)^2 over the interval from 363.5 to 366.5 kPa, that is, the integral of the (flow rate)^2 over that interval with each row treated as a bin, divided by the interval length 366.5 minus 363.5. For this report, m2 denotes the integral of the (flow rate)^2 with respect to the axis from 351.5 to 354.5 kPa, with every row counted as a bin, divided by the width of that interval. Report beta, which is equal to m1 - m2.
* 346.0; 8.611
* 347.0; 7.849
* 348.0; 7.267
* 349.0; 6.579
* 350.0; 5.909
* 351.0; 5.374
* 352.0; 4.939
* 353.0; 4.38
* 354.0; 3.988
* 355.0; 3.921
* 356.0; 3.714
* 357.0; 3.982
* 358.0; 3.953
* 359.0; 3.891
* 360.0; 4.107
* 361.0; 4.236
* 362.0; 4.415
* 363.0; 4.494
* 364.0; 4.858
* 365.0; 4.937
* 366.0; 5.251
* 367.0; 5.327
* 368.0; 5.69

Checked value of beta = 5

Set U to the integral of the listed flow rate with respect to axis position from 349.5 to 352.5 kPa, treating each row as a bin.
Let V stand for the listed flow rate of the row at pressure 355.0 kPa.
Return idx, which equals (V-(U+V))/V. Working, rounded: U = 16.2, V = 3.921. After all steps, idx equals -4.1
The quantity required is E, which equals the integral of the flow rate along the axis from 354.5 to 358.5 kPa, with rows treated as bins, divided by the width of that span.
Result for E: 3.9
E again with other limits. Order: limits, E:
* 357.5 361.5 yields 4.0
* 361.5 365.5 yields 4.7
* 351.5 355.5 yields 4.3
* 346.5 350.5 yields 6.9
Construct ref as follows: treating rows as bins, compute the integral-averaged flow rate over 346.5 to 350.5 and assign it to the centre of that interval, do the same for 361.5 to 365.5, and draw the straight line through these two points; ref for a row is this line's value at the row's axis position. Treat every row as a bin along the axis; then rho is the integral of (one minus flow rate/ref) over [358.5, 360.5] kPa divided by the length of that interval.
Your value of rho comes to 0.24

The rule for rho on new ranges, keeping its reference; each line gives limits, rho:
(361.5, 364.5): 0.03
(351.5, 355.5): 0.30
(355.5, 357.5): 0.33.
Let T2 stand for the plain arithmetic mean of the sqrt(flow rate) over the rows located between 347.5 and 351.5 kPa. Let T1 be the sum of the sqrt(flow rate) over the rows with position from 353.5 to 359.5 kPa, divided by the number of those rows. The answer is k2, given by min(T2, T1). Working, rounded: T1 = 1.98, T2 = 2.50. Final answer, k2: 1.977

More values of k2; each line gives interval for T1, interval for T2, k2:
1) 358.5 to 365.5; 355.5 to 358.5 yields 1.970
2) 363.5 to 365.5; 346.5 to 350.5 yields 2.213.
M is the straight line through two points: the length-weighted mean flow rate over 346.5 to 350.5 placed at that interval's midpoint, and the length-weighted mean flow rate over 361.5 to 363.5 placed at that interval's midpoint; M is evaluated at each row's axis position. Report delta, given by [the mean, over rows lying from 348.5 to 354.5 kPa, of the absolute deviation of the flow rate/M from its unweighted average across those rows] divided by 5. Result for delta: 0.017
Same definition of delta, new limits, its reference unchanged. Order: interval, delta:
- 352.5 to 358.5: 0.006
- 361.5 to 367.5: 0.030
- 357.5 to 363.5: 0.018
